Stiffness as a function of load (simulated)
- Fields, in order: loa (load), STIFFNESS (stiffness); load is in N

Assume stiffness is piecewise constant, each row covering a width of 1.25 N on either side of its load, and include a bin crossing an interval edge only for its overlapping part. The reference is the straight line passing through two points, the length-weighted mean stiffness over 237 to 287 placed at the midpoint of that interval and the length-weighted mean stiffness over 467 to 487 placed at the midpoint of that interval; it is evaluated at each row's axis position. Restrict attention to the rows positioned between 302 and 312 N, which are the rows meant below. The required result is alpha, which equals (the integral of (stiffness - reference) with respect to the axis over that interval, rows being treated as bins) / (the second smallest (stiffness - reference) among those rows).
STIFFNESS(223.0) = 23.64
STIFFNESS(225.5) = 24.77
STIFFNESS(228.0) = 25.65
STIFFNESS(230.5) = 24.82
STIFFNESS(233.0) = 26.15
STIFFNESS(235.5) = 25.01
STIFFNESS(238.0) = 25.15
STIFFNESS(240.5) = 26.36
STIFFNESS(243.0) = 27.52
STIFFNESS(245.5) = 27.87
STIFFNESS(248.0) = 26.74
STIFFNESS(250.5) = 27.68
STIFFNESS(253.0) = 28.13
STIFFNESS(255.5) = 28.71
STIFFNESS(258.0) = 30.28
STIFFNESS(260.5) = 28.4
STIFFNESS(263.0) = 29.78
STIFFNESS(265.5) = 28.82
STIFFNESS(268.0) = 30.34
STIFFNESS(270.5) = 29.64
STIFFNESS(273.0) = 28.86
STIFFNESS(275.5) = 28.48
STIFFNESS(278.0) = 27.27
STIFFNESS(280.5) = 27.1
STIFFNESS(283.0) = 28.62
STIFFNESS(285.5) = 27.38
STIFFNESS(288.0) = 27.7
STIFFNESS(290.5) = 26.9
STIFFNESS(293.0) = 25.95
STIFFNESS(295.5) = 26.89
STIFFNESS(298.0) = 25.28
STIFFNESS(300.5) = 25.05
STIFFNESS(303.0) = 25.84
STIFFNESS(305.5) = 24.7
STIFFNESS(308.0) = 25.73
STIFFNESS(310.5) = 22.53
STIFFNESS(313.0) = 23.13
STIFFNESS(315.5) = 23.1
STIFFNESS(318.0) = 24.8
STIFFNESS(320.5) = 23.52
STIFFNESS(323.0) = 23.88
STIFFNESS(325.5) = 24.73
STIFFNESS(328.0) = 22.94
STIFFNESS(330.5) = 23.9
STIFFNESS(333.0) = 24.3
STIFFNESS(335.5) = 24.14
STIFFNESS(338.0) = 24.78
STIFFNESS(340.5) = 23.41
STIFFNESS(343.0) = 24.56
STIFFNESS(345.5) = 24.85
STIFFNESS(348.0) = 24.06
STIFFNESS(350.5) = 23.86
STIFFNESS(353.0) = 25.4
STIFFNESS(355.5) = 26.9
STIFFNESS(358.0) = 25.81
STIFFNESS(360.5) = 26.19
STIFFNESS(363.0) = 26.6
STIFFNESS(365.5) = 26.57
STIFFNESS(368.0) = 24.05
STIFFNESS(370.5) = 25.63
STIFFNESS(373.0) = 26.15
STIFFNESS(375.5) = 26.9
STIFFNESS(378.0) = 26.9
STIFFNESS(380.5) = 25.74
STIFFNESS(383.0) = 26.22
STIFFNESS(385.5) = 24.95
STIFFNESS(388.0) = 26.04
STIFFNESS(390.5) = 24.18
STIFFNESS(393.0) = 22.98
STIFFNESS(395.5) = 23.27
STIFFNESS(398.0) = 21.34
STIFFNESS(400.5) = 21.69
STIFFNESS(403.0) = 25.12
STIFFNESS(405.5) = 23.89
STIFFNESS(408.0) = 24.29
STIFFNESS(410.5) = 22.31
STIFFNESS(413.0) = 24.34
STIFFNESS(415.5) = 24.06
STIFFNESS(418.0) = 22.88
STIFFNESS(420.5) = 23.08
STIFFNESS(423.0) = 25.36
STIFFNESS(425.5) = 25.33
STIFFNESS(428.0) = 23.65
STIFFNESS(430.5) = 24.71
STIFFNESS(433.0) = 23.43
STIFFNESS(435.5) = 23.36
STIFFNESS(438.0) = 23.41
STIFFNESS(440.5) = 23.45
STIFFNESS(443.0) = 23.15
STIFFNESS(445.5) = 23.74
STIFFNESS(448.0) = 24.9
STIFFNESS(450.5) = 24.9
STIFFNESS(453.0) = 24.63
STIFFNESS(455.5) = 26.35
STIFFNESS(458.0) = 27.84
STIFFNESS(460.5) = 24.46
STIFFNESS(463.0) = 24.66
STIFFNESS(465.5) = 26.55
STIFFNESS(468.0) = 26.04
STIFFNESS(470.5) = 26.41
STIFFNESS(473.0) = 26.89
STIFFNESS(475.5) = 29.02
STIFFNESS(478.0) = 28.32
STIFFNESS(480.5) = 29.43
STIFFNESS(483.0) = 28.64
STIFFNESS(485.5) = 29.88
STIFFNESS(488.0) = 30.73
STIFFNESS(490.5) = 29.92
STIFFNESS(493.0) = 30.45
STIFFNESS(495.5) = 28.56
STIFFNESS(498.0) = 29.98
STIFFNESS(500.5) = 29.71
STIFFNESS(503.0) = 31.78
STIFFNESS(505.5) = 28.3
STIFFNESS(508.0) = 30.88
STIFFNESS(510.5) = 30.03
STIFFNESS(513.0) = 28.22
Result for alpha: 10.2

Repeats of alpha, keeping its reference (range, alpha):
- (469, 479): 4.3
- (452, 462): 6.6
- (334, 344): 9.8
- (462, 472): 10.3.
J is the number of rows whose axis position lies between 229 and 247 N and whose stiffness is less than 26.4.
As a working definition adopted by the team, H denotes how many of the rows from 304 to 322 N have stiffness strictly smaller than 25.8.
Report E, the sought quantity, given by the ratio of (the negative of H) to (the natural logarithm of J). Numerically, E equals -4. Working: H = 7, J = 5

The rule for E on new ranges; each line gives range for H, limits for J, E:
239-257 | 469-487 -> 0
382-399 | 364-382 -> -4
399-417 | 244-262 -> 0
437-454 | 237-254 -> -10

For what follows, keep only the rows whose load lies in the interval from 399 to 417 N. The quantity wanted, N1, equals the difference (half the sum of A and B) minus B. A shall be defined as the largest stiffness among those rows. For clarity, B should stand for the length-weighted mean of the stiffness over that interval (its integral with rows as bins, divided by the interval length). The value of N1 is 0.7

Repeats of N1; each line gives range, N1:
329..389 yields 0.8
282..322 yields 1.6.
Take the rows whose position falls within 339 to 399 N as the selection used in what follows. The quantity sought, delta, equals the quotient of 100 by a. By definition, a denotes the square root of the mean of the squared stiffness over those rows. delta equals 4.0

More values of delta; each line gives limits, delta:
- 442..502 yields 3.7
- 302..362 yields 4.1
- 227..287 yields 3.6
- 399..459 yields 4.1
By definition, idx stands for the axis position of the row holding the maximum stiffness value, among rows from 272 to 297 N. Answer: 273.0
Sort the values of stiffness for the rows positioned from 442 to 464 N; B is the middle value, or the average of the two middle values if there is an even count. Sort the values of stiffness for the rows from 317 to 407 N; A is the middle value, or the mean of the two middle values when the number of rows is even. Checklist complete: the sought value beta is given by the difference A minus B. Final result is 0.1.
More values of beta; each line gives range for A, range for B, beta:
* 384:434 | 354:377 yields -2.2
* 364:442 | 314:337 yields 0.3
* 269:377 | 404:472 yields 1.1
